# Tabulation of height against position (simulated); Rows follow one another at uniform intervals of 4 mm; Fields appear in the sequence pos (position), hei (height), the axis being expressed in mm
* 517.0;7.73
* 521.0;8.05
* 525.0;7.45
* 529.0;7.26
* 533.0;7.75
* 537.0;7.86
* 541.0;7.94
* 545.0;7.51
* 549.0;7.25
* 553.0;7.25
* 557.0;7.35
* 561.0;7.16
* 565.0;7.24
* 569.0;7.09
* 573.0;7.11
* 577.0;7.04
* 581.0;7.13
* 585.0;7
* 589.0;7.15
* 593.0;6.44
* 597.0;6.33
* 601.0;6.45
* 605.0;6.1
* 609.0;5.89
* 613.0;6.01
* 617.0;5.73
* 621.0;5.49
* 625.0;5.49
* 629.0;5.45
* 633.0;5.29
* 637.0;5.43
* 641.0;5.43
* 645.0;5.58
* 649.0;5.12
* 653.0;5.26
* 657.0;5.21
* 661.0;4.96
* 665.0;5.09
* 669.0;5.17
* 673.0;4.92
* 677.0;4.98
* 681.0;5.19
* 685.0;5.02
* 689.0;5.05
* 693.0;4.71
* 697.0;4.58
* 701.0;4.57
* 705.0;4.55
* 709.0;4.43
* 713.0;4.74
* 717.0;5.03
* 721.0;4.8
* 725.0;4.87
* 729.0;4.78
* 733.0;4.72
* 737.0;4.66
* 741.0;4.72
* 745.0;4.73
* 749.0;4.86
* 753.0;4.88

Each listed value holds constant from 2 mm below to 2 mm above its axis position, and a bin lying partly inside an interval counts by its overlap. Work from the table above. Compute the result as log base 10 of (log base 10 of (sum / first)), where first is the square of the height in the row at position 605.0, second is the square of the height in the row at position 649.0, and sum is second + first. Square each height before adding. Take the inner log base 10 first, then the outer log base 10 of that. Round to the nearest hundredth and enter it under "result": -0.64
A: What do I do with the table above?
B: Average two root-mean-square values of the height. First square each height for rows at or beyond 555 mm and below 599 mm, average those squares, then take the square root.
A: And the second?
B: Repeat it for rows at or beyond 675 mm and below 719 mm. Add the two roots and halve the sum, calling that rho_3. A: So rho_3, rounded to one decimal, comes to 5.9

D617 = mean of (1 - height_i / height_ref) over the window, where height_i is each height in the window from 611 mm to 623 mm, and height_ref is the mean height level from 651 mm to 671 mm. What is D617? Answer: -0.12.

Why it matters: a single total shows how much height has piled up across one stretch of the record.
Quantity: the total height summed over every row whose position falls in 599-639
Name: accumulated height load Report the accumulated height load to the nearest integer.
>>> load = 57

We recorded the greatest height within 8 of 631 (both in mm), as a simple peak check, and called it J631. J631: 5.49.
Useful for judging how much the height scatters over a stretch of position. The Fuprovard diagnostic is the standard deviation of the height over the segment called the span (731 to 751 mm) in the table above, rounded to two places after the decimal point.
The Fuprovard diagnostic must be 0.07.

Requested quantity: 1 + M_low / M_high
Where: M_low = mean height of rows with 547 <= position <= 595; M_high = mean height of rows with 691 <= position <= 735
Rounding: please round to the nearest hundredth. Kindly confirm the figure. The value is 2.51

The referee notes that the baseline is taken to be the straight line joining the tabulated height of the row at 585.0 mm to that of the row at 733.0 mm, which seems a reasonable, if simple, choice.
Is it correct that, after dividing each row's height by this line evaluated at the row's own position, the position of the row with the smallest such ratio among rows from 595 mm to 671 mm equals 633.0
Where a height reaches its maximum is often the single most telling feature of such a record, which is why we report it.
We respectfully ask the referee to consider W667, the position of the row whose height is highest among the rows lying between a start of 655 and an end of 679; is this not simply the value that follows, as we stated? 657.0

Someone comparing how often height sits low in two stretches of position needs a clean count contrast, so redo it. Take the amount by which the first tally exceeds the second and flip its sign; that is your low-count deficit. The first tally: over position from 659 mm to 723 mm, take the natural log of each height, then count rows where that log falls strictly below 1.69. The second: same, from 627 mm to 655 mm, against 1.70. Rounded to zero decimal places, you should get -10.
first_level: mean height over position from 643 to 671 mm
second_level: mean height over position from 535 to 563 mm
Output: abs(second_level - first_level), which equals 2.28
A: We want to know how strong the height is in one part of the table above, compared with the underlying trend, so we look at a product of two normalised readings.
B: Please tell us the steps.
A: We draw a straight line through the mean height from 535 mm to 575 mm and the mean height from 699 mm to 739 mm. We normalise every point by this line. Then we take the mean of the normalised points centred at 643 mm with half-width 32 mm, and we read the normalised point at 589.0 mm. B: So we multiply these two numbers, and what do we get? 0.94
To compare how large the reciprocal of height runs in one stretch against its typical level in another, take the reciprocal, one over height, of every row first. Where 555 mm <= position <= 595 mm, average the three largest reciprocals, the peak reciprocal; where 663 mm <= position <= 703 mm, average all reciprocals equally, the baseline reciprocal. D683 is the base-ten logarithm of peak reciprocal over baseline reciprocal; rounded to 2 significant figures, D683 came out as -0.14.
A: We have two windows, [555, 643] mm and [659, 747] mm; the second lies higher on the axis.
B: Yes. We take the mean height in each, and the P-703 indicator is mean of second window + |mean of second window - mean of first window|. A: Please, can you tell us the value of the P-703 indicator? 6.4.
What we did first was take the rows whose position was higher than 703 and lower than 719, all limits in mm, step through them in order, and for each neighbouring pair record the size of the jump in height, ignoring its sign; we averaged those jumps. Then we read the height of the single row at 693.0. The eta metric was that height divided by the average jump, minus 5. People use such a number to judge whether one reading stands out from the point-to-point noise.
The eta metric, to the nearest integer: 15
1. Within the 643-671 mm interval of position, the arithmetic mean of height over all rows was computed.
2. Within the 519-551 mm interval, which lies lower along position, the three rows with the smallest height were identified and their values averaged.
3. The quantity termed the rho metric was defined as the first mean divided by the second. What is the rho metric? 0.710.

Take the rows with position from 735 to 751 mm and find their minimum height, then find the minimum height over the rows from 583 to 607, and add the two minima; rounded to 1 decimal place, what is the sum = 10.8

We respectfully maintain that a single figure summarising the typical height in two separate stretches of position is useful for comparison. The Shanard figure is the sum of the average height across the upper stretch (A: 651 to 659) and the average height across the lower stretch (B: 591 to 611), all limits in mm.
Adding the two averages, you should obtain 11.5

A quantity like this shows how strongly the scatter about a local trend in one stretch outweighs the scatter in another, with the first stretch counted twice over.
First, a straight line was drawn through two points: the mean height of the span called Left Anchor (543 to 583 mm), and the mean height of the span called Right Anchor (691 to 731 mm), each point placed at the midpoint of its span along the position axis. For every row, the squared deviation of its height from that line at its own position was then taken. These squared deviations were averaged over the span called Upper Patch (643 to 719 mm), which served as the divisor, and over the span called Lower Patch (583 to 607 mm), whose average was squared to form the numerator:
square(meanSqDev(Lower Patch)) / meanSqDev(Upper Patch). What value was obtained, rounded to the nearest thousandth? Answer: 0.058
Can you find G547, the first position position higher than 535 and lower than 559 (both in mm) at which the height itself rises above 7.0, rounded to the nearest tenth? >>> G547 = 537.0 mm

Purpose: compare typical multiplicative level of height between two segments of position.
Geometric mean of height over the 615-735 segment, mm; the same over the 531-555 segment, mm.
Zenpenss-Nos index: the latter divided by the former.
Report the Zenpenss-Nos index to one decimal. 1.5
